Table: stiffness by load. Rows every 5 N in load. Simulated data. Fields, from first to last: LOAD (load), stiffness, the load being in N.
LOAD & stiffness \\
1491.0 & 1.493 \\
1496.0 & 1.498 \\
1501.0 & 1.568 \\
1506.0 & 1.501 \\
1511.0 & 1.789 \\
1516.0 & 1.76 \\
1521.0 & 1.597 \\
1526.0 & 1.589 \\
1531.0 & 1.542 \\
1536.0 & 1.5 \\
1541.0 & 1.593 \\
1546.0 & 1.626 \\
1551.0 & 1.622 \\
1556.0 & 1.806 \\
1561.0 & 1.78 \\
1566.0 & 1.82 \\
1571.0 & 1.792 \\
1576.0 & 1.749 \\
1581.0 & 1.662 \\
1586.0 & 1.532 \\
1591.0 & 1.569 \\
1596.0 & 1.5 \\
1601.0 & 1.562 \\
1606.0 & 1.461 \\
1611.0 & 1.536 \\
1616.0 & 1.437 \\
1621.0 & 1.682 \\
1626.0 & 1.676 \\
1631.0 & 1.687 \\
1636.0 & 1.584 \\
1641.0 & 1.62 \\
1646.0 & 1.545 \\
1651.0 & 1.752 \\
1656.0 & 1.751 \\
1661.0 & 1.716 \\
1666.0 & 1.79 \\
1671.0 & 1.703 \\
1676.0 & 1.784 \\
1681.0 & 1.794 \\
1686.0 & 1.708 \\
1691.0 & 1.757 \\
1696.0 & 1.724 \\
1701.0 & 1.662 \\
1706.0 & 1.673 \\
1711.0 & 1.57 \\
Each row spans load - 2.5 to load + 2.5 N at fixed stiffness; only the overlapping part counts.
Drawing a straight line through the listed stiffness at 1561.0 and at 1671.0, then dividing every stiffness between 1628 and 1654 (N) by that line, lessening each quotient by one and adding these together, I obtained -0.25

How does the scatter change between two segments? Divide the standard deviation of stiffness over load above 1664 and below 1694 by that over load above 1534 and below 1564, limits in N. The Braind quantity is 0.35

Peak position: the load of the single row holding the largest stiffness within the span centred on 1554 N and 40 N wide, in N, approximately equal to 1566.0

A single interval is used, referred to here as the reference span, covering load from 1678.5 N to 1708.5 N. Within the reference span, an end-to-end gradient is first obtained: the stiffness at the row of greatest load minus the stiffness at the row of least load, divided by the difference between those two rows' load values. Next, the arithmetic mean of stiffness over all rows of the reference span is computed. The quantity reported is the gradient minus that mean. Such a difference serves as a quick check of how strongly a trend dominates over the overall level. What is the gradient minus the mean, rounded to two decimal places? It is -1.72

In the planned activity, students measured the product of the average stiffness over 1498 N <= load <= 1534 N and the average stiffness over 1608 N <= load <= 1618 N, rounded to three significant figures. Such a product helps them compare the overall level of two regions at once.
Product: 2.41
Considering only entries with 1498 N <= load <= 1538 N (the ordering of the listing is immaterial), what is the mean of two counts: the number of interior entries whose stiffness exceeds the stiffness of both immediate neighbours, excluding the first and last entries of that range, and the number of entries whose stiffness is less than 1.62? 3.50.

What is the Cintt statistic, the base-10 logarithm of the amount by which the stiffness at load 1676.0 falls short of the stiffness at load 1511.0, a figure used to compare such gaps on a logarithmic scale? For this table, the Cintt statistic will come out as -2.3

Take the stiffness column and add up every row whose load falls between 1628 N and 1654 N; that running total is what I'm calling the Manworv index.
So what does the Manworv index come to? 8.19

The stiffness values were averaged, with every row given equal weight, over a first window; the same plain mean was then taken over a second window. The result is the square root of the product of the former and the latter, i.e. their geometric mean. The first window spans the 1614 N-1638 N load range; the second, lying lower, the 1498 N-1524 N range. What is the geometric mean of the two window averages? 1.63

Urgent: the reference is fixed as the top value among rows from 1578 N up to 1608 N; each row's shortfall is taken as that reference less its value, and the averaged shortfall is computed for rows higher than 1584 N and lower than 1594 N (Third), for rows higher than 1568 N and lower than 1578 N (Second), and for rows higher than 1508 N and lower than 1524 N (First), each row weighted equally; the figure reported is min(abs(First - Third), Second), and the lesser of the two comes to -0.11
